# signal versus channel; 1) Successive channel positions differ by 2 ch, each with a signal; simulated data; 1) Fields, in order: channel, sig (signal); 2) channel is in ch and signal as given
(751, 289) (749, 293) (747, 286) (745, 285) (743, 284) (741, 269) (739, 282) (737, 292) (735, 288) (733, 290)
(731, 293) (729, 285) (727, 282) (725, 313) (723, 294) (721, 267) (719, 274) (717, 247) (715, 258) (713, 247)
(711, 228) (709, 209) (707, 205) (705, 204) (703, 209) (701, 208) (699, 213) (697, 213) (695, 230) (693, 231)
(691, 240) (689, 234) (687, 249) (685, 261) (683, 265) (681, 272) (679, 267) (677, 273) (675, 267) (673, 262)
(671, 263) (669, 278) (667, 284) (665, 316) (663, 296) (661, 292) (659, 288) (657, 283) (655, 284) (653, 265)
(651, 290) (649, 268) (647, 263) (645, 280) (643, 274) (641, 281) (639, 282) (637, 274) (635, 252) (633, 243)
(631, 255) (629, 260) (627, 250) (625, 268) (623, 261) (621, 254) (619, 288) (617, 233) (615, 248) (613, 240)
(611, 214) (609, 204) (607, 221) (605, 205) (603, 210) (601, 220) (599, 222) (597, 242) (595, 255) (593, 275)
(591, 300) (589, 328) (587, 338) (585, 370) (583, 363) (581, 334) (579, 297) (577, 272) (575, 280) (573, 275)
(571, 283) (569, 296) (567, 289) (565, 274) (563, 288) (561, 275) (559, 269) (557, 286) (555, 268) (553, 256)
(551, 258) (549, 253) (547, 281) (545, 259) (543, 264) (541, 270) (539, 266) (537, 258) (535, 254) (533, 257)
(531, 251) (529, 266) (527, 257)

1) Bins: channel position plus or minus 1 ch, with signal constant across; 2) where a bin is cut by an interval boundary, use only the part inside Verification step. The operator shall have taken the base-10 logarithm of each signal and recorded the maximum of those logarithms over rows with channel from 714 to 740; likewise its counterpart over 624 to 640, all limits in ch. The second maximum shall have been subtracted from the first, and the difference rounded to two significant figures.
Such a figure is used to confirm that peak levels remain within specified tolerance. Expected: 0.045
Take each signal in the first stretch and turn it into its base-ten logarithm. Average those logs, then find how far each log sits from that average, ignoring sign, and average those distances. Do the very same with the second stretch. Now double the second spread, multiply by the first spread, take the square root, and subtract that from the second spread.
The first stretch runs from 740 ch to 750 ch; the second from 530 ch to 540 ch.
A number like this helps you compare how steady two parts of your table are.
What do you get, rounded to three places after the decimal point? -0.004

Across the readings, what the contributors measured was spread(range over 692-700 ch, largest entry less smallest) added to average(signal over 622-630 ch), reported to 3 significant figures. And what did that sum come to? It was 278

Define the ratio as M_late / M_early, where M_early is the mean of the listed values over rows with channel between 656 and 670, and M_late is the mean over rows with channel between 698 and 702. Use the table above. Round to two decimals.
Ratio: 0.72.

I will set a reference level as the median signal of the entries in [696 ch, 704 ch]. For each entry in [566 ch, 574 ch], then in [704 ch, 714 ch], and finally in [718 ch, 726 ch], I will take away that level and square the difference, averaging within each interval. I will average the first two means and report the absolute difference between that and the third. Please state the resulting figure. 3108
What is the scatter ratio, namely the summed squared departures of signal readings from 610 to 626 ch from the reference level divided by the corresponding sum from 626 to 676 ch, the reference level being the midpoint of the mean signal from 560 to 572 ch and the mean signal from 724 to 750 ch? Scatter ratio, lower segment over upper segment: 1.3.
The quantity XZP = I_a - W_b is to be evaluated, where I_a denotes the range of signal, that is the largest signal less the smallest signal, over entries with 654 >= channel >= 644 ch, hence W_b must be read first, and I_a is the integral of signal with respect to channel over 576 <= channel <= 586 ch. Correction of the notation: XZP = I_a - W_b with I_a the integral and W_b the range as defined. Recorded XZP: 3245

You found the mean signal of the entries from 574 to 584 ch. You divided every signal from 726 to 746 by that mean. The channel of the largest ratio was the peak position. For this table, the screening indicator 731 ch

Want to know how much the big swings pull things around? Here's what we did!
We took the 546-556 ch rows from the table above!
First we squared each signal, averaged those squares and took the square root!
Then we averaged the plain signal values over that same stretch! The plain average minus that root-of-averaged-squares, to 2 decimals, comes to -0.20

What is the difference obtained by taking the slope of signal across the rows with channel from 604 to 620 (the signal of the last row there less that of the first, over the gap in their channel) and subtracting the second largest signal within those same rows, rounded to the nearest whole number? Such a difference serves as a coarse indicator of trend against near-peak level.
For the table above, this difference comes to -242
